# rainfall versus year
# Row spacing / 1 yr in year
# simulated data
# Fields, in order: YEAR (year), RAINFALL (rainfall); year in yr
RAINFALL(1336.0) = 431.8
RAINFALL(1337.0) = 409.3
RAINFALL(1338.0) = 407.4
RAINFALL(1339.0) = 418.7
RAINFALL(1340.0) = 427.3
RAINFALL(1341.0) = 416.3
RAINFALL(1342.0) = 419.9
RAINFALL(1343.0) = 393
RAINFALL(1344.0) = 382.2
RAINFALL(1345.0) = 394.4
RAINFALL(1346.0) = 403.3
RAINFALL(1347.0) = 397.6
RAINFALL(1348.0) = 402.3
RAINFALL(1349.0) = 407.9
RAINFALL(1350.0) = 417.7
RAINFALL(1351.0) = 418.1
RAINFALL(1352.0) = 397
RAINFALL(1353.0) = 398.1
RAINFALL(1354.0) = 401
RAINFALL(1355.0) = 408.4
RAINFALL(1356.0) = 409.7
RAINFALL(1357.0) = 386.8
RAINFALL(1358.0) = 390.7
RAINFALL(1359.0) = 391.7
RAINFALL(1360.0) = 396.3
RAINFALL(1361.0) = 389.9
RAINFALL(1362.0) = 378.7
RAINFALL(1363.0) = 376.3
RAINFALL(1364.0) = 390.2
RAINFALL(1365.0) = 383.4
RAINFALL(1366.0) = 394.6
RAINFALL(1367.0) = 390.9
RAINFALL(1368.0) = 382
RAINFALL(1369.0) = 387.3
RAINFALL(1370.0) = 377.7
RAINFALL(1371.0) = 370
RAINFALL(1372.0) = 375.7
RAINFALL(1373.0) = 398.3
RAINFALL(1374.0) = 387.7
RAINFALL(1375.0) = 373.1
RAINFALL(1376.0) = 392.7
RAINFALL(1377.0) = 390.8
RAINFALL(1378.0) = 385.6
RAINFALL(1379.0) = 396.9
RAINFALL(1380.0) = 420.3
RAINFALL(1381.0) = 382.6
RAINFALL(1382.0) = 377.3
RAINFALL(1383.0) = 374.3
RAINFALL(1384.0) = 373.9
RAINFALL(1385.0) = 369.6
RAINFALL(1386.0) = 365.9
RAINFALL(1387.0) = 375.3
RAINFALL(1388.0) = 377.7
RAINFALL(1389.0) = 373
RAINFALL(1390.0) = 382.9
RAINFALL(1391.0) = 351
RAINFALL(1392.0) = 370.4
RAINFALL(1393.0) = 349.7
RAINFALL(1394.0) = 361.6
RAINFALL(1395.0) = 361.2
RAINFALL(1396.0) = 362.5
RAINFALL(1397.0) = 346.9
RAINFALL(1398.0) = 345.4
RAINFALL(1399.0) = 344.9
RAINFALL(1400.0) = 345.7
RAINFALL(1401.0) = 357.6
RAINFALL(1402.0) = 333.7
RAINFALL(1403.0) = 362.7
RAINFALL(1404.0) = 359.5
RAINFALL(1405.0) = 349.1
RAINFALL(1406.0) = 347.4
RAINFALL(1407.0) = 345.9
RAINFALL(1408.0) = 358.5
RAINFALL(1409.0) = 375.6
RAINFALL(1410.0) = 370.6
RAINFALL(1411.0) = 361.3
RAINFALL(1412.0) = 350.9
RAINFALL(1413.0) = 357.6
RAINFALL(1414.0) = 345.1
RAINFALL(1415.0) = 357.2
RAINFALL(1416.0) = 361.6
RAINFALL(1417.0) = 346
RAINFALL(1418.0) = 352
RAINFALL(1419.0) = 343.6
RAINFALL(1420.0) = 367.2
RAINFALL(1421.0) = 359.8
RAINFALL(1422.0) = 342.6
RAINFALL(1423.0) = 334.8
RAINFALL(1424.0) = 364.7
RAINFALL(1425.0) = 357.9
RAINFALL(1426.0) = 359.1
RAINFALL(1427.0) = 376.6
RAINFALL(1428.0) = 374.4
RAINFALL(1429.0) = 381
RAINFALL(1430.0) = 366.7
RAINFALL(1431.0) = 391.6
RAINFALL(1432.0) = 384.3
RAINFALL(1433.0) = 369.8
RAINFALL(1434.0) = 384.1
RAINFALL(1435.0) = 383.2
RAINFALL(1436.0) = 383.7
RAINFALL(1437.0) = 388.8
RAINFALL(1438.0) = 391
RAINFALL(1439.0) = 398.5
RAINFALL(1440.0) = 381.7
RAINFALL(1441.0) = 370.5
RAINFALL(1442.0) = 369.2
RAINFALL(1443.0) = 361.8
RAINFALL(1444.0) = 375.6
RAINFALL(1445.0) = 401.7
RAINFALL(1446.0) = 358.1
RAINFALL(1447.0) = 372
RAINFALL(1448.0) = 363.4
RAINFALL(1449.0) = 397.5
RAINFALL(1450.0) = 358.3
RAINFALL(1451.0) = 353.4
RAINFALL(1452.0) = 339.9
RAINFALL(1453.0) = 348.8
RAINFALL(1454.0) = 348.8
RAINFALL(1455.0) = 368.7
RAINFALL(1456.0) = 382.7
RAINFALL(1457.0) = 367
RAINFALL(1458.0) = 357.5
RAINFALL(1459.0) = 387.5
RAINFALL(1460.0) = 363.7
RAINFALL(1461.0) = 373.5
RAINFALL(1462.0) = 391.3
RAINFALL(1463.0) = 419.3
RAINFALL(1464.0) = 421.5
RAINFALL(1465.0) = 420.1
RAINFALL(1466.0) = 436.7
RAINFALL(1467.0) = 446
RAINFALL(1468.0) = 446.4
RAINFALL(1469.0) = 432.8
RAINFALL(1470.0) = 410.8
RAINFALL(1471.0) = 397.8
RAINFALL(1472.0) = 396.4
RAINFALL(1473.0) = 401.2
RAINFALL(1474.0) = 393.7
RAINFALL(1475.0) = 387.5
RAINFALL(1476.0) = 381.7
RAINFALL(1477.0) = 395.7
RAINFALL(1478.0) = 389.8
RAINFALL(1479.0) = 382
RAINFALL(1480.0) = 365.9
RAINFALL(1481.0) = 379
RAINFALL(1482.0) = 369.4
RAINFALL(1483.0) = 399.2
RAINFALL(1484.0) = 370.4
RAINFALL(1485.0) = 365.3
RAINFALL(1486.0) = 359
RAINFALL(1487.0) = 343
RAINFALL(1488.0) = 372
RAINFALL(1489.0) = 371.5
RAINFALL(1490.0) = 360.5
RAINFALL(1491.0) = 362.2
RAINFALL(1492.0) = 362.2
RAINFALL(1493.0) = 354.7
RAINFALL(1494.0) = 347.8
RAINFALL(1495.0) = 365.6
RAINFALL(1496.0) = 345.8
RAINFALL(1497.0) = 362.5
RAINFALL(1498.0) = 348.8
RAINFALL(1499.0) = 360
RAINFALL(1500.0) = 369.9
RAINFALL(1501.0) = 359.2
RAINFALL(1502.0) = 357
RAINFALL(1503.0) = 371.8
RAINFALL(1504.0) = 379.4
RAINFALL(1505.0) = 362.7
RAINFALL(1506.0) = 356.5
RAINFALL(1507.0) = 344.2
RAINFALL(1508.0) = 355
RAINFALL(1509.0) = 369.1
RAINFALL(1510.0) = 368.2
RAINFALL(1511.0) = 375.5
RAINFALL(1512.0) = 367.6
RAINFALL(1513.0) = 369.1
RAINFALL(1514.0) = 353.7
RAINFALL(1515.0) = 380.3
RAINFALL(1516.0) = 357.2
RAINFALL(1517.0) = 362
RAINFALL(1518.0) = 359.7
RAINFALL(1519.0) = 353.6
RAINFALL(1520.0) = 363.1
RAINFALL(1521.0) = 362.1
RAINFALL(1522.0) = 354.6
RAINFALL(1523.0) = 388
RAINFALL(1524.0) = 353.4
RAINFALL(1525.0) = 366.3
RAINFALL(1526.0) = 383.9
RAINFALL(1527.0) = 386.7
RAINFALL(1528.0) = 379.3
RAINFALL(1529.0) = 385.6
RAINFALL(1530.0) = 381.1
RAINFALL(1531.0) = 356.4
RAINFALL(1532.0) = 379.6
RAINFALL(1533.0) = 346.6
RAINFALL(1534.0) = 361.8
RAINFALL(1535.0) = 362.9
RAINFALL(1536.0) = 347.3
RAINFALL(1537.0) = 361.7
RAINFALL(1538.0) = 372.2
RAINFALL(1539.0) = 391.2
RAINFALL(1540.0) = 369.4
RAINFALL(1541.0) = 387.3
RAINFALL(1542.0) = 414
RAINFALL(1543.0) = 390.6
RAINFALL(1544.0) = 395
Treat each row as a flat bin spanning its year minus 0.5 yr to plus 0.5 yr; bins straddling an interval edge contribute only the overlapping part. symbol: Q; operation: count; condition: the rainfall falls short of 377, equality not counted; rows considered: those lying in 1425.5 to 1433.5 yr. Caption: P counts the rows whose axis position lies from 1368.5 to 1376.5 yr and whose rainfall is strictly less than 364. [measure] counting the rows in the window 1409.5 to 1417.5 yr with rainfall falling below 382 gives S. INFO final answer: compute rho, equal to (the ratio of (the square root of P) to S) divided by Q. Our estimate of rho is 0.00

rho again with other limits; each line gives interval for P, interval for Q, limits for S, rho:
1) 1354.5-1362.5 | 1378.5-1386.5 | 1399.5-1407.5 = 0.00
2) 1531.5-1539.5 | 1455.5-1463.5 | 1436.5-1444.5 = 0.11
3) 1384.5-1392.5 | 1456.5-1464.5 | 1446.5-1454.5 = 0.04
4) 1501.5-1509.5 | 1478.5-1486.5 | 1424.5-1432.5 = 0.07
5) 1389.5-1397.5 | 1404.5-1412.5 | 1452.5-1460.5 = 0.05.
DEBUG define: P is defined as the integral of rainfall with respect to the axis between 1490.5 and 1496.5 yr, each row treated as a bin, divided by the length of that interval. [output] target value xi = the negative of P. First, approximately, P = 356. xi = -356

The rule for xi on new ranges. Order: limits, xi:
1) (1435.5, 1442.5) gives -383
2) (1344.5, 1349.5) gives -401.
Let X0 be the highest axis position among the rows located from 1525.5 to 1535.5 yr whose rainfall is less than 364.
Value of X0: 1535.0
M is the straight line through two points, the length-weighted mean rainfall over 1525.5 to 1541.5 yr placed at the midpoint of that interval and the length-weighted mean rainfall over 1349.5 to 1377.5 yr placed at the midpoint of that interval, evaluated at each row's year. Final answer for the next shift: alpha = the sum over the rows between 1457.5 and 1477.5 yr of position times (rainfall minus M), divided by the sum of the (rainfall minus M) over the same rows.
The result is 1468.6 yr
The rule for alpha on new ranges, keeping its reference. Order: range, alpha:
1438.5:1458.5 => 1451.5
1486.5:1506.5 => 1495.6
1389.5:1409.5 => 1399.8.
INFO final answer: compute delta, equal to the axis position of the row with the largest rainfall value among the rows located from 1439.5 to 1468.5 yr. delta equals 1468.0 yr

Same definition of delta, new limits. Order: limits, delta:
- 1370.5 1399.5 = 1380.0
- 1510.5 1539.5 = 1539.0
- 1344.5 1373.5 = 1351.0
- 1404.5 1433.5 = 1431.0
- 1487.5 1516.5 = 1515.0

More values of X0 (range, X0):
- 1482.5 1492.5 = 1492.0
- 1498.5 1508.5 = 1508.0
